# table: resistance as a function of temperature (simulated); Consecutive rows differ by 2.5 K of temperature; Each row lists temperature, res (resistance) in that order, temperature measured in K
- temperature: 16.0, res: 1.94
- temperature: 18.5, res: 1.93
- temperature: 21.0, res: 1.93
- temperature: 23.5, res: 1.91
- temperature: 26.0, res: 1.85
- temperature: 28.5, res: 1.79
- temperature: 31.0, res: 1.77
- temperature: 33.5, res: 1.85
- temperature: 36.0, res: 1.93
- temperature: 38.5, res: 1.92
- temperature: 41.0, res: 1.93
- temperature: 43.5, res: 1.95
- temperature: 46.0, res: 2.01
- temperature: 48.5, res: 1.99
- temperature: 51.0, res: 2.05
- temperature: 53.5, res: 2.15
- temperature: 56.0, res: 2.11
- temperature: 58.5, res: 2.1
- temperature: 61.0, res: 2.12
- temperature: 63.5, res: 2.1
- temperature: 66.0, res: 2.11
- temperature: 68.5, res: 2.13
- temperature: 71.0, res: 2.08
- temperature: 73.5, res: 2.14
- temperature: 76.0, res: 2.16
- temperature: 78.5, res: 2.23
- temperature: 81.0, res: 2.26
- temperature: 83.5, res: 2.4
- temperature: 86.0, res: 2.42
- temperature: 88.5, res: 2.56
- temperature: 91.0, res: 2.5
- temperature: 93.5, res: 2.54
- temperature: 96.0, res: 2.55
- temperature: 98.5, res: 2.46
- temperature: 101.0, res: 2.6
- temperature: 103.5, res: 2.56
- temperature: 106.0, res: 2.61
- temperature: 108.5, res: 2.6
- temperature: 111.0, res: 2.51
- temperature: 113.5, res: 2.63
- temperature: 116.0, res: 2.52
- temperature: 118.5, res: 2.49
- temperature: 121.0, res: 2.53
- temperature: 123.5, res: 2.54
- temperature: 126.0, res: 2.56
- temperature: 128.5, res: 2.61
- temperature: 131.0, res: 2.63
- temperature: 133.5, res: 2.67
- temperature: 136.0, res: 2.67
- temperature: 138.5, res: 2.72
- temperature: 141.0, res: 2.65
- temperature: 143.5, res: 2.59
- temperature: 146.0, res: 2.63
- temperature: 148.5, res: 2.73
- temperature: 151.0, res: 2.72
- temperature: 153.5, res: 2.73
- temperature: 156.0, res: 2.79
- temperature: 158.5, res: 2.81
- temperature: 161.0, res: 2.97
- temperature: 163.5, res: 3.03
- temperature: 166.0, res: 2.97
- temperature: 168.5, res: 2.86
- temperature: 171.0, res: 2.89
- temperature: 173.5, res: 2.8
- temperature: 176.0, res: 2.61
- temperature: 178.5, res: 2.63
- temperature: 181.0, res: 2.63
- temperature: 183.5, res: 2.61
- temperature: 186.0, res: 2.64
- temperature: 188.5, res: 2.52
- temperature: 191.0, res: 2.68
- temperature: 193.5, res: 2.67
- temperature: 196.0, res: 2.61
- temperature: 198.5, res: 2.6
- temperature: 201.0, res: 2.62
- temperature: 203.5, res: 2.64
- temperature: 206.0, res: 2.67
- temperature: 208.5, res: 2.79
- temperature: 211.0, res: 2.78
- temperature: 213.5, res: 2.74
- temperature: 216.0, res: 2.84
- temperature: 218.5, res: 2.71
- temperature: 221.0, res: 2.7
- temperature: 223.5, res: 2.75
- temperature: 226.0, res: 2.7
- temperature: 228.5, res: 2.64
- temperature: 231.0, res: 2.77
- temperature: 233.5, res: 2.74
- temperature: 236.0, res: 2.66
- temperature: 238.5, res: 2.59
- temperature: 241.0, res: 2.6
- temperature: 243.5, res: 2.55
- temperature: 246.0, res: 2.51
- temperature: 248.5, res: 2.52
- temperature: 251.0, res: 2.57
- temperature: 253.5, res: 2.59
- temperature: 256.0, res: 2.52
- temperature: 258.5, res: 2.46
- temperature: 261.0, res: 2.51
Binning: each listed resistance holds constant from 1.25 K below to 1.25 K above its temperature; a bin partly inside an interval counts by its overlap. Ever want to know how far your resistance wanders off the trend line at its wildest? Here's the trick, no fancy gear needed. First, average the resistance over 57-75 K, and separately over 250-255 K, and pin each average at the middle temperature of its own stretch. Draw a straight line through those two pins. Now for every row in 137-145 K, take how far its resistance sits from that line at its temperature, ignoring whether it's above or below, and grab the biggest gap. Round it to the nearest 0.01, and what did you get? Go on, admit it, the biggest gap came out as 0.43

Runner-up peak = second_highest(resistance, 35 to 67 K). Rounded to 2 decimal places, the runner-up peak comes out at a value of 2.12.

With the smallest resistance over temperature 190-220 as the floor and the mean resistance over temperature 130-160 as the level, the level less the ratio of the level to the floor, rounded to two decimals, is 1.66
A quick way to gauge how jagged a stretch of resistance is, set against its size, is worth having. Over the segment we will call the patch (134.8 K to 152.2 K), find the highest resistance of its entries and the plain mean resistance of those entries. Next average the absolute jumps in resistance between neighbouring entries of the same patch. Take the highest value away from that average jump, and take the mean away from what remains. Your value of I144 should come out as -5.35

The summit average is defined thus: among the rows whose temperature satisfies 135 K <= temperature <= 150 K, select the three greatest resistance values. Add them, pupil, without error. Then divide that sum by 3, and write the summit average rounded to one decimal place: 2.7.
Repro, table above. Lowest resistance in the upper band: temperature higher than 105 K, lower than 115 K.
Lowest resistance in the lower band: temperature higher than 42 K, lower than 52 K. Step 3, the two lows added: 4.5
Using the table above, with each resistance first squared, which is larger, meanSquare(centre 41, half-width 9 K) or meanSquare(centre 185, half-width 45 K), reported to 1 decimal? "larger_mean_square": 7.4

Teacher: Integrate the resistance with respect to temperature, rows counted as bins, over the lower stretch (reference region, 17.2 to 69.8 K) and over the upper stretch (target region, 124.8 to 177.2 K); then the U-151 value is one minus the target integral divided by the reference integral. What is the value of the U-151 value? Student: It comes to -0.38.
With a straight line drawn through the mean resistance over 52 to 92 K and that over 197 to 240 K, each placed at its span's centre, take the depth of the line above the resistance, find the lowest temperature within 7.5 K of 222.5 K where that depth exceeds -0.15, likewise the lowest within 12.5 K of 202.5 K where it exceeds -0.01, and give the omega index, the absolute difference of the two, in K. 20.0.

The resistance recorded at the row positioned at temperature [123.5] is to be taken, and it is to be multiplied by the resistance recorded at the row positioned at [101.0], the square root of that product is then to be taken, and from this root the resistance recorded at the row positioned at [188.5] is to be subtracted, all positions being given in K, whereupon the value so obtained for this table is 0.05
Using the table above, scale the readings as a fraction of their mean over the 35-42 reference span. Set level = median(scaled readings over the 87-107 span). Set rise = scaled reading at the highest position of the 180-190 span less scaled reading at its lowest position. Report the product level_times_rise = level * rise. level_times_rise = -0.076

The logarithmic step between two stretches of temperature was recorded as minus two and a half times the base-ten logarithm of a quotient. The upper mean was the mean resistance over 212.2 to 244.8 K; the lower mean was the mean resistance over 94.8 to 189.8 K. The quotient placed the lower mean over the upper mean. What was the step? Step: 0.011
